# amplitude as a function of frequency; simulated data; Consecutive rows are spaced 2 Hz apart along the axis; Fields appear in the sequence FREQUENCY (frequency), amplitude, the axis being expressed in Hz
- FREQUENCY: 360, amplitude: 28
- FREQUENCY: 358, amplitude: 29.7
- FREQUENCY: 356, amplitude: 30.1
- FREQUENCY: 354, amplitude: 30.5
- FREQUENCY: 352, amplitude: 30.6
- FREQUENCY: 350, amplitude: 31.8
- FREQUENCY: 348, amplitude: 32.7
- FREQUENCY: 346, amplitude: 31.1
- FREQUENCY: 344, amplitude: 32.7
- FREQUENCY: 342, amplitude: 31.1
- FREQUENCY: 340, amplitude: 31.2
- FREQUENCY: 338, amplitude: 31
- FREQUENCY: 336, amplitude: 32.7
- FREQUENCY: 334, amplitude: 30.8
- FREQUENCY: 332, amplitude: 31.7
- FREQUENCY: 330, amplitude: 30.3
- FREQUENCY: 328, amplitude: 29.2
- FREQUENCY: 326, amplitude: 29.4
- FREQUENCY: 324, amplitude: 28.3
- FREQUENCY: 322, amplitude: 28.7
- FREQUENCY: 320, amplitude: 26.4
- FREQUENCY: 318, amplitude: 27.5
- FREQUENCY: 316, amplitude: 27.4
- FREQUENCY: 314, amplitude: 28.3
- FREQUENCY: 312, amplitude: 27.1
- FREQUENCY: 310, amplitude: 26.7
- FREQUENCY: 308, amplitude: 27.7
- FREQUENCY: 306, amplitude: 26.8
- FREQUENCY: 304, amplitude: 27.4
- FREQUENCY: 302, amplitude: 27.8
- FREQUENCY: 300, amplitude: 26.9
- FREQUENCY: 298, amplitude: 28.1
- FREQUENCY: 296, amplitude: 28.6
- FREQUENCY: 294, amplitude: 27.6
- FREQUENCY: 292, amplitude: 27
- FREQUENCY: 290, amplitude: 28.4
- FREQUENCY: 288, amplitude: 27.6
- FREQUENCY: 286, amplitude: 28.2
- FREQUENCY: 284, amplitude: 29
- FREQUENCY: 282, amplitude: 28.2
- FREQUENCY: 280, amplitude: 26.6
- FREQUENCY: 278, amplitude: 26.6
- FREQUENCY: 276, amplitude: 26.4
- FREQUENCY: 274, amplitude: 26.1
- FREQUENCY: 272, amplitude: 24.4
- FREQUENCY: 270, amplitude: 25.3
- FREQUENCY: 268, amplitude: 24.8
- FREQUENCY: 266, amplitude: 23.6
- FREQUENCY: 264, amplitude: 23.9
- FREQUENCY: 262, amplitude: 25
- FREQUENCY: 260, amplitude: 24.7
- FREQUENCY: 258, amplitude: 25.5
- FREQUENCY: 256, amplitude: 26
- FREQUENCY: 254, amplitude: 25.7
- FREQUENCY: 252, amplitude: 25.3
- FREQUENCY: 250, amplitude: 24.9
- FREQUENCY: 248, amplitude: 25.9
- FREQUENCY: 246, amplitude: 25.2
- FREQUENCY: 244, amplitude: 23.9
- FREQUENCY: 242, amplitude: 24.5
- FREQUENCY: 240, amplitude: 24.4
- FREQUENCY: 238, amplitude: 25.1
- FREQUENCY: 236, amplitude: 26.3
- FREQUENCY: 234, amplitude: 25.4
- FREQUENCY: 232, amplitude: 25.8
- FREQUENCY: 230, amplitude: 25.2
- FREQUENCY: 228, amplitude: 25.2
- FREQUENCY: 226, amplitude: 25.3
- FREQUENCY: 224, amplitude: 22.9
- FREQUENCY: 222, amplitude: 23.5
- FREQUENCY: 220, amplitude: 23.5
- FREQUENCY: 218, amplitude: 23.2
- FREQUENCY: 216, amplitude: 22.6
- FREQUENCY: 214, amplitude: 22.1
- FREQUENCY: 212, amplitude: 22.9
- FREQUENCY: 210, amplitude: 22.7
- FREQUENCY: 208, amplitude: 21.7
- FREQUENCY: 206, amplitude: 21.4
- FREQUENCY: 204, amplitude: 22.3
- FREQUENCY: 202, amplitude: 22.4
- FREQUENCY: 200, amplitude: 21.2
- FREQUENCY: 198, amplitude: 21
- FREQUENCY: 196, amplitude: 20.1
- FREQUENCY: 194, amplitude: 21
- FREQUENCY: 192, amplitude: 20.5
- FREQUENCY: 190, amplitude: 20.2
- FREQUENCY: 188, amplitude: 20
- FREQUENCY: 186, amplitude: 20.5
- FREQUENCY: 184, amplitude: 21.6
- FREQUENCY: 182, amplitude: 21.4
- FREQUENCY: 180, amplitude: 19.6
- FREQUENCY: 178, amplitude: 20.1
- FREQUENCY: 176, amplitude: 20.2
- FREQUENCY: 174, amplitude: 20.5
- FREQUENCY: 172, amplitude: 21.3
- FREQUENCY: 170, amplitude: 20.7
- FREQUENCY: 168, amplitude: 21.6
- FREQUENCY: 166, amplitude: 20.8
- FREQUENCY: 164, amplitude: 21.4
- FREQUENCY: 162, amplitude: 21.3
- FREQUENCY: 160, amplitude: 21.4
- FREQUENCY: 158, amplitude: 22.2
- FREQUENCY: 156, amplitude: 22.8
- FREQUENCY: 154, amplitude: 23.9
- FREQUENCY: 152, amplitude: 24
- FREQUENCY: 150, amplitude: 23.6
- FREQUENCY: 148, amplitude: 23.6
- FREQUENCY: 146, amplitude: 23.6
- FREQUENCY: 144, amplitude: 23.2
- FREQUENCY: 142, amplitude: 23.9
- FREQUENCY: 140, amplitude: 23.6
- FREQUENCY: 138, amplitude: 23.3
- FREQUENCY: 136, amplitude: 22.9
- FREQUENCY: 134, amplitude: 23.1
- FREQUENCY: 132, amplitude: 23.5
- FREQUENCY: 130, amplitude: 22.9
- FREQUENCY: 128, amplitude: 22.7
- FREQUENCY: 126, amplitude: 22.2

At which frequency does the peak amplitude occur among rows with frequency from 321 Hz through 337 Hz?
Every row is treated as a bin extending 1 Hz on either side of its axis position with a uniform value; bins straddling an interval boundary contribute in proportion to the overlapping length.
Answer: 336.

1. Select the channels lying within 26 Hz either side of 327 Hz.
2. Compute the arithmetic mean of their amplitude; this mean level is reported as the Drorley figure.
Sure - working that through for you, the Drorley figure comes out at 29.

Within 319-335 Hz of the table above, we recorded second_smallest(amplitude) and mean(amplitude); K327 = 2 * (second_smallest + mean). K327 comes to 115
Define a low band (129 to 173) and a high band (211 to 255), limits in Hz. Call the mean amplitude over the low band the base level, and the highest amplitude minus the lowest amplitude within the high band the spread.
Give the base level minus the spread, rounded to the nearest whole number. 18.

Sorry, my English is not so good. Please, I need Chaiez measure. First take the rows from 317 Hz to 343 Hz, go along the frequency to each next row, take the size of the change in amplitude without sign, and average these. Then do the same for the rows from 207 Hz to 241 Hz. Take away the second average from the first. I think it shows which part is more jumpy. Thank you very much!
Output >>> 0.4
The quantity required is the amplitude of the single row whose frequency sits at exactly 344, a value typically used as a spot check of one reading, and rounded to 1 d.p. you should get 32.7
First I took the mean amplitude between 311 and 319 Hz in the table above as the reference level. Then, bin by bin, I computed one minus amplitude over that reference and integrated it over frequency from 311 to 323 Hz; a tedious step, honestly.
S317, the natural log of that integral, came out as -5.6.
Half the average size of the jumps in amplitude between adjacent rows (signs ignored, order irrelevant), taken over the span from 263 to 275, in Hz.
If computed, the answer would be 0.46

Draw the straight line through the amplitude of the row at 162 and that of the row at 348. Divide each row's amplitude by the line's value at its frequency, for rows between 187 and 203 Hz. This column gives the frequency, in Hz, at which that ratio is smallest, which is 196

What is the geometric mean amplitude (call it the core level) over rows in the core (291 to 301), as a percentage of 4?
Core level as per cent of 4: 691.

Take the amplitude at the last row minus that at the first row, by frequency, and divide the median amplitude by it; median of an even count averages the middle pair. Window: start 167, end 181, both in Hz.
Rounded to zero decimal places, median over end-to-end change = -10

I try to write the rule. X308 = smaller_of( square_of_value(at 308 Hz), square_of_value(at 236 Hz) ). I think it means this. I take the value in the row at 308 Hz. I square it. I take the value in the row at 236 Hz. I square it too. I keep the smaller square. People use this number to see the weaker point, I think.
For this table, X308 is 692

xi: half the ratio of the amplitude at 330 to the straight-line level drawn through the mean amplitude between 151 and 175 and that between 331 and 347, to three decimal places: 0.488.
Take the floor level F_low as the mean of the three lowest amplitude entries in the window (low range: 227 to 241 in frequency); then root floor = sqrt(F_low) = 5.0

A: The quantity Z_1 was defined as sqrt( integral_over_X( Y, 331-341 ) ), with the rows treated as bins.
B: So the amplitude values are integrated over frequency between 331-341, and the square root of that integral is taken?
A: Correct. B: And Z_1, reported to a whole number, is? 18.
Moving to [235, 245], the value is 16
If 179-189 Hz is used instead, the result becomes 14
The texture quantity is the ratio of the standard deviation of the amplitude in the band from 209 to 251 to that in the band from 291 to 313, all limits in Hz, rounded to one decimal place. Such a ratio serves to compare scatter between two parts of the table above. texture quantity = 2.1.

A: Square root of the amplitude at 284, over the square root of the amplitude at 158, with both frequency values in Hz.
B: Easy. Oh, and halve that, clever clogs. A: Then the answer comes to 0.571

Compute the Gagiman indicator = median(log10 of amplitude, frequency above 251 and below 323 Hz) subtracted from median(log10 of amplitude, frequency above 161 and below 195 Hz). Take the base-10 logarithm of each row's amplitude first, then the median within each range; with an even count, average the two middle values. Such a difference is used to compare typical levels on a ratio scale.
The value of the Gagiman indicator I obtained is -0.11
